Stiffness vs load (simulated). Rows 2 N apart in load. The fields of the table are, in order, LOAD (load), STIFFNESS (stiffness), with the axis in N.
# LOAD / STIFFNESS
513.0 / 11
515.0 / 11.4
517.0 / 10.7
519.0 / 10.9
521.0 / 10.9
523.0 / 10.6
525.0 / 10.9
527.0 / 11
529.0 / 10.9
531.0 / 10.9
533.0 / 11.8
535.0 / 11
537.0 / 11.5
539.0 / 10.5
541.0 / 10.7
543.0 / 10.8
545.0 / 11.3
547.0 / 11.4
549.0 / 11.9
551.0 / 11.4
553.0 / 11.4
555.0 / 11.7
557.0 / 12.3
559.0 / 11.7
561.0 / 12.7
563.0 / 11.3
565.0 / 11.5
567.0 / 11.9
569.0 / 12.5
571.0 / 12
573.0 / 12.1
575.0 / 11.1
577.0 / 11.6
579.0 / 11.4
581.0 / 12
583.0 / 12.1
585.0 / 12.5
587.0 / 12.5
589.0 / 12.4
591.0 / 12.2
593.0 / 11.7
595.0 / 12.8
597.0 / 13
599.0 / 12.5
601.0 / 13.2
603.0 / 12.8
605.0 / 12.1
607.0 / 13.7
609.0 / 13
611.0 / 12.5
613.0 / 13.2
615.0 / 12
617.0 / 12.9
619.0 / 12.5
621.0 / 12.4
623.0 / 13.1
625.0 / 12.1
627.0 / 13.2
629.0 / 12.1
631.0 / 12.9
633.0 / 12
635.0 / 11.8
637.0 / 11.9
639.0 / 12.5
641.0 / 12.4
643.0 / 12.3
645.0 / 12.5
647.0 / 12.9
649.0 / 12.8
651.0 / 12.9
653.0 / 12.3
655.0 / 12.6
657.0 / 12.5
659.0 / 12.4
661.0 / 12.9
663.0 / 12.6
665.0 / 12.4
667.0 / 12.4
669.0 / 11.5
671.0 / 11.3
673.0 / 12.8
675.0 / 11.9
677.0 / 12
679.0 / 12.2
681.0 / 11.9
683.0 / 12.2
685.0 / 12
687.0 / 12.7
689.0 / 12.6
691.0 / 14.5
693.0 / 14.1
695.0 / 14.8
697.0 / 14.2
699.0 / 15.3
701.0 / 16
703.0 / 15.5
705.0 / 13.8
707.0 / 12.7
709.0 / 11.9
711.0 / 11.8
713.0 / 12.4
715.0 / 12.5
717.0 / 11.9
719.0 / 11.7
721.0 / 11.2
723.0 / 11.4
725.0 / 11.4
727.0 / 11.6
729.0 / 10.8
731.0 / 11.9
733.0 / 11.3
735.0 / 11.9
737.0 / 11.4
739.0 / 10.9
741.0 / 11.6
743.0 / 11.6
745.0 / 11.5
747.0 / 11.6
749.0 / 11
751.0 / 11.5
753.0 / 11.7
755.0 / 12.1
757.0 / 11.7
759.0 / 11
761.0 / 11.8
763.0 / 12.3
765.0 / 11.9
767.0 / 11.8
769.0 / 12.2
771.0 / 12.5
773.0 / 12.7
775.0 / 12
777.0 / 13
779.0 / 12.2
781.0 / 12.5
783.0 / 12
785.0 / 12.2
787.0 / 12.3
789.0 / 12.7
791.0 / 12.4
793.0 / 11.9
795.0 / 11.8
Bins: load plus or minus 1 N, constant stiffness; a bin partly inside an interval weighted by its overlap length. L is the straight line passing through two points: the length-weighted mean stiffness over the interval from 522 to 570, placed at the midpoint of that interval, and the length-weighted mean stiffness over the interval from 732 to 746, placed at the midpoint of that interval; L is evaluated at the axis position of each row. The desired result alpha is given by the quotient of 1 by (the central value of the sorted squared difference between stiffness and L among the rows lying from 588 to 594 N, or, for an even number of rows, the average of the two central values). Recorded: 1.6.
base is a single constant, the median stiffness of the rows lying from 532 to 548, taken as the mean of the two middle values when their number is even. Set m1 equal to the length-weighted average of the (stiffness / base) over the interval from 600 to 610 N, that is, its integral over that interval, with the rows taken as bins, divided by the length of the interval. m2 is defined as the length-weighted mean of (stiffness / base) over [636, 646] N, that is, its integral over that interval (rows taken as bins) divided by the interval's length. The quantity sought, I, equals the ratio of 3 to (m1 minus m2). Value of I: 52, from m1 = 1.16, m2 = 1.10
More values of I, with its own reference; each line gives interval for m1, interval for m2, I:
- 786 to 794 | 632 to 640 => 122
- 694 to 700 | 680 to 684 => 12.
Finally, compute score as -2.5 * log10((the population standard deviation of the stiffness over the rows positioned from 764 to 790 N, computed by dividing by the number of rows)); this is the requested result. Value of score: 1.17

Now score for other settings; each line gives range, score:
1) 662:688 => 0.92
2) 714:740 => 0.89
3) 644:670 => 1.12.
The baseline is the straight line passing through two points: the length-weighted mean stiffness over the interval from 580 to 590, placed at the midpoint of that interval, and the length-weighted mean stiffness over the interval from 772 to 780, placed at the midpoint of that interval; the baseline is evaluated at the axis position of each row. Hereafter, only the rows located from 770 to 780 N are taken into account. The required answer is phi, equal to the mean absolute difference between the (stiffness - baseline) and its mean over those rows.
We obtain 0.305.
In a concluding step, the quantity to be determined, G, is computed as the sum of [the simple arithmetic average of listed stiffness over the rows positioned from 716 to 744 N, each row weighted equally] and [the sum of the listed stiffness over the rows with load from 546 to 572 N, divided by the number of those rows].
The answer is 23.3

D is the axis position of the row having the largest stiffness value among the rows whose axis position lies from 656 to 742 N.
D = 701.0 N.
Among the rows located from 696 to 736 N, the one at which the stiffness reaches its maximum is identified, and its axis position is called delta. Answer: 701.0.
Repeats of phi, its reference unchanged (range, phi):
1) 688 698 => 0.575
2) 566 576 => 0.336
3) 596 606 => 0.337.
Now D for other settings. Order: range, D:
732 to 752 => 735.0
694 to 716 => 701.0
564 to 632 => 607.0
